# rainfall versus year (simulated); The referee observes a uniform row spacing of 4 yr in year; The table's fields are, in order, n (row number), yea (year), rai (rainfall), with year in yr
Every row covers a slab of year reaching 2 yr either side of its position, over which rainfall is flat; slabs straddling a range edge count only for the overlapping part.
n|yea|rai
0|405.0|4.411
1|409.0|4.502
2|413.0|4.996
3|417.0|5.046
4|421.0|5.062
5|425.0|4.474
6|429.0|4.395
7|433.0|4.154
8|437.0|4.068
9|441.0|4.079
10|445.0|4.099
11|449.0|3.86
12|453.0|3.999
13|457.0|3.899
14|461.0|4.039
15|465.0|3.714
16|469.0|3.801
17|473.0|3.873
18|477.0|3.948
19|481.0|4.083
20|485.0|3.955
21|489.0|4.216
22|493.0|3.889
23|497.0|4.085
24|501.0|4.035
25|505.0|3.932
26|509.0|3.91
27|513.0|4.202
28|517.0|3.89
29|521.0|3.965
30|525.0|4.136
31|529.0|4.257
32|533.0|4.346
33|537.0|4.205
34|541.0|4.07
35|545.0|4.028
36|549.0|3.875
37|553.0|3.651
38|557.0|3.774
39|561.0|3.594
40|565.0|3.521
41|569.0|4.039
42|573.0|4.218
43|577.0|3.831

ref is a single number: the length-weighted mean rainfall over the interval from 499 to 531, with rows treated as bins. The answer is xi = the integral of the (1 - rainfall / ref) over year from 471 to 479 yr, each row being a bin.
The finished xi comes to 0.26 yr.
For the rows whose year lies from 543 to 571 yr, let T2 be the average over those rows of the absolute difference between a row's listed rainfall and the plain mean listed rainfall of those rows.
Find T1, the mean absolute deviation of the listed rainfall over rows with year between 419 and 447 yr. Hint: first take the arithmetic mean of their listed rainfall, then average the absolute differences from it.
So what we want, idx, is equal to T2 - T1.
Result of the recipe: -0.10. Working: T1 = 0.266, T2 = 0.169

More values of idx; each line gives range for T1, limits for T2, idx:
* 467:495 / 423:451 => 0.05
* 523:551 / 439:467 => -0.01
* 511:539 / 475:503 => -0.04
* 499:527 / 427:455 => 0.01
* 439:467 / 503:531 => 0.02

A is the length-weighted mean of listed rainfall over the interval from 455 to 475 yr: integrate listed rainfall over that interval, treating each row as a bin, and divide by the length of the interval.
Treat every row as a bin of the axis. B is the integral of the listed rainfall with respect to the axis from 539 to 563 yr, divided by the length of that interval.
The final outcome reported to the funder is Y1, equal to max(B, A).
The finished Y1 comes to 3.87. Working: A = 3.87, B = 3.83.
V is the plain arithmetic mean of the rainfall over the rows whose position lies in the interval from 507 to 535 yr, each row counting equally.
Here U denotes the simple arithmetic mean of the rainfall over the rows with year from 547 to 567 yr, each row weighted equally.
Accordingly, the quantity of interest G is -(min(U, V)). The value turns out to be -3.68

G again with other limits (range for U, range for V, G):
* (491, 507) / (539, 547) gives -3.99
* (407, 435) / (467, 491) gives -3.98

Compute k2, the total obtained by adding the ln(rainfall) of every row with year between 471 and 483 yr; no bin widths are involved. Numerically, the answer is 4.1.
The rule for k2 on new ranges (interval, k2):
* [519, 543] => 8.6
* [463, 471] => 2.6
